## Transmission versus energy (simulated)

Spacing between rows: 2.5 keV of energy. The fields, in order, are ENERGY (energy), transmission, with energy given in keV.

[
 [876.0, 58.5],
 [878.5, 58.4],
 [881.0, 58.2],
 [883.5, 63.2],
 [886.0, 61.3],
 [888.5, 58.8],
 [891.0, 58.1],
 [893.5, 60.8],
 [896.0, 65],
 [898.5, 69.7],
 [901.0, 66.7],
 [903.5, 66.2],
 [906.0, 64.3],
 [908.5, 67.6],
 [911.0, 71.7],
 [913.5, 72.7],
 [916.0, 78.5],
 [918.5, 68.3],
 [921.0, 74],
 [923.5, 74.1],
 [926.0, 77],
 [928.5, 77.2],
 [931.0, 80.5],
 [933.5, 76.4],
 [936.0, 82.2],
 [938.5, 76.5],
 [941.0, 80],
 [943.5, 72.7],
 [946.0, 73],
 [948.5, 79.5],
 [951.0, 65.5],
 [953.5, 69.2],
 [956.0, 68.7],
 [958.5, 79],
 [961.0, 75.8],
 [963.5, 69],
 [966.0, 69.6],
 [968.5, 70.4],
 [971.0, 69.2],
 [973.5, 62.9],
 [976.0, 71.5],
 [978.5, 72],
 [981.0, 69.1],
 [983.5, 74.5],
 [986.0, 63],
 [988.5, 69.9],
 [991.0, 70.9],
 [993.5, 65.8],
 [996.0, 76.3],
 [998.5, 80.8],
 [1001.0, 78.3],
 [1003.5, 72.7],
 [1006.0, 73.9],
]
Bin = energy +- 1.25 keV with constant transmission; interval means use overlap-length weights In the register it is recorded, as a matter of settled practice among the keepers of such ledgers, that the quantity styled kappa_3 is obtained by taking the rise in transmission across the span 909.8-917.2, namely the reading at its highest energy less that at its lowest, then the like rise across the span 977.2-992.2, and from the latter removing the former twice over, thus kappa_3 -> -15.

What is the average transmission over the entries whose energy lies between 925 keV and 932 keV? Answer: 78.2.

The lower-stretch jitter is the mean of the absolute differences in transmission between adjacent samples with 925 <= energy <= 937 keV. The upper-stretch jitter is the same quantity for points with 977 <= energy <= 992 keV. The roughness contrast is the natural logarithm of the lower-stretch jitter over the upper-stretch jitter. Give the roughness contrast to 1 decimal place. -0.5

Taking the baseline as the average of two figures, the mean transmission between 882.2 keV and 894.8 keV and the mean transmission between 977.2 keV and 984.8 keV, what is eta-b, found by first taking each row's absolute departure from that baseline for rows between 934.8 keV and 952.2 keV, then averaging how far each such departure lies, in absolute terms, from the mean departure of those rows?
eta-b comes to 4.3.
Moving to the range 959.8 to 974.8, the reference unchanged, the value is 1.7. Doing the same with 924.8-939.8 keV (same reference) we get 2.0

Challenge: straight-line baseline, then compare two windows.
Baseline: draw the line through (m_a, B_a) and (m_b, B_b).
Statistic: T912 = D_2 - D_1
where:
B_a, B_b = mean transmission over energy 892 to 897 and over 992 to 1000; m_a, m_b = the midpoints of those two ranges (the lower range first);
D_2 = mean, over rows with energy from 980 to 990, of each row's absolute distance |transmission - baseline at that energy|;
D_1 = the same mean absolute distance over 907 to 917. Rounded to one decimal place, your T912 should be -3.0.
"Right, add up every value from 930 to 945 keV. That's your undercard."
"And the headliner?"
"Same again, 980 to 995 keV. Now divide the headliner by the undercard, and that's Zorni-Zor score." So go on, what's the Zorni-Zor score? 0.88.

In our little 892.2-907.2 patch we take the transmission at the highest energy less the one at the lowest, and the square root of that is 1.9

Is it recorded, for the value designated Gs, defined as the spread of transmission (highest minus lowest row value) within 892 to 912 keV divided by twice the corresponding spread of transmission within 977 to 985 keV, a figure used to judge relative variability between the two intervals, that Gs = 1.0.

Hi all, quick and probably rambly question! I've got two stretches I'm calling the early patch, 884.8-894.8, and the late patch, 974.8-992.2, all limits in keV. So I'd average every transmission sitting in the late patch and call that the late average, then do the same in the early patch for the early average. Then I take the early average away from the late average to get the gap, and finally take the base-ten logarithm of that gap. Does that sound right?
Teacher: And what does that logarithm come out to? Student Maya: 1.0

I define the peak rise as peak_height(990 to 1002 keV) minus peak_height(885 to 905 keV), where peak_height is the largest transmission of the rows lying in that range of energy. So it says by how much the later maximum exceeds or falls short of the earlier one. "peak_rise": 11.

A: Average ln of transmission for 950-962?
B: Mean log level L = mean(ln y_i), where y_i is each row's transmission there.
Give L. 4.27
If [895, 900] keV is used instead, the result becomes 4.21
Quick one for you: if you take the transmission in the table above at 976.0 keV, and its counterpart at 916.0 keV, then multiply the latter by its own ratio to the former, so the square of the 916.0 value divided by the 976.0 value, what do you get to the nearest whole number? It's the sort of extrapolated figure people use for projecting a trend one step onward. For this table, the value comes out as 86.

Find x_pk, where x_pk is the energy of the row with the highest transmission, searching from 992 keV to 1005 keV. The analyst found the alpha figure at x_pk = 998.5 keV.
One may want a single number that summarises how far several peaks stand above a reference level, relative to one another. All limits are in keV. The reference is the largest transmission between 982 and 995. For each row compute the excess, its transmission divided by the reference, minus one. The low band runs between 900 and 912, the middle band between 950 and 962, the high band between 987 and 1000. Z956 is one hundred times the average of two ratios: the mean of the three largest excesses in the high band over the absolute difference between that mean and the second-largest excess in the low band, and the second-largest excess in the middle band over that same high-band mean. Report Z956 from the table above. 52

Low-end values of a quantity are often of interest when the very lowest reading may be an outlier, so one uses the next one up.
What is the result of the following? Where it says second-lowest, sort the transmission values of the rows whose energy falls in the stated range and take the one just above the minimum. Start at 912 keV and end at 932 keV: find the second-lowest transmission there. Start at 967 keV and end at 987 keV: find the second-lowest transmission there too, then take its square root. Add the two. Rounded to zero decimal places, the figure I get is 81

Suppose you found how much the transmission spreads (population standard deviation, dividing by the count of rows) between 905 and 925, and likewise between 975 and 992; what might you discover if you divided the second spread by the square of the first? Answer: 0.19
